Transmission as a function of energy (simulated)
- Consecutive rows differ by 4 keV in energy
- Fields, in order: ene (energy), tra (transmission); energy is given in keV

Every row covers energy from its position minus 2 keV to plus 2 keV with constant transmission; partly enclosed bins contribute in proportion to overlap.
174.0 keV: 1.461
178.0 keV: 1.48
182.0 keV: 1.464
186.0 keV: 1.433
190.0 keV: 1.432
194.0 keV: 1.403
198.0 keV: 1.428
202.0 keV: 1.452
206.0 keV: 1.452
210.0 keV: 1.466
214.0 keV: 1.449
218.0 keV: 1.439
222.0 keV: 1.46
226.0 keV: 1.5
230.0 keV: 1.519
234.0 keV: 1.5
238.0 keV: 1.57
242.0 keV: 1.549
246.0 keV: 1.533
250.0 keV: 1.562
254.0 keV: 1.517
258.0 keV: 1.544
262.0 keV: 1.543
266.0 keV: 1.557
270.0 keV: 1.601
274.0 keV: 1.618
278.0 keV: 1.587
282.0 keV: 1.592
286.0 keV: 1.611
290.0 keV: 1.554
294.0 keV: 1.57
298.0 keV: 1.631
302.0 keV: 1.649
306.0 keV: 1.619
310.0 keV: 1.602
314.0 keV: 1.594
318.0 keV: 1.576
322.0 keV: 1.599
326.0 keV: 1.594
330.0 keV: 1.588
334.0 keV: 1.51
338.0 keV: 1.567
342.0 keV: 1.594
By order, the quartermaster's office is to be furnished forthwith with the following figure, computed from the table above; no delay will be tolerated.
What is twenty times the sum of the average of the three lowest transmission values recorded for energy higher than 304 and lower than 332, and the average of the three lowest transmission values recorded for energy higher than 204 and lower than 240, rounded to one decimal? 60.7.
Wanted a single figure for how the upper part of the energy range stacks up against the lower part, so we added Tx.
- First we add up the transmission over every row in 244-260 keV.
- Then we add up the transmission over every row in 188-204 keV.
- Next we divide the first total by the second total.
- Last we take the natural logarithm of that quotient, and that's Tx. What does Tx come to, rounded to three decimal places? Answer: 0.074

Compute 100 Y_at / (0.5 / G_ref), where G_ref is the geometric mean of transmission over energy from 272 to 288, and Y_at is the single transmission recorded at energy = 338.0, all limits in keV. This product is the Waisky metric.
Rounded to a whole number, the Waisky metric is 502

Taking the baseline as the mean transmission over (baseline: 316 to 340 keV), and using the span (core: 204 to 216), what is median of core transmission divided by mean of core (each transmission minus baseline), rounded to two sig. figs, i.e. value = -12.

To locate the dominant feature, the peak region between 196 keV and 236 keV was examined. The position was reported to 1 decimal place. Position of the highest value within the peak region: 230.0 keV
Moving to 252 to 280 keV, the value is 274.0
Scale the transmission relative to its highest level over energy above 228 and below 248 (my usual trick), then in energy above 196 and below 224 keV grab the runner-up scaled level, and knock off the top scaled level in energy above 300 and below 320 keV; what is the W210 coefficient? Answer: -0.12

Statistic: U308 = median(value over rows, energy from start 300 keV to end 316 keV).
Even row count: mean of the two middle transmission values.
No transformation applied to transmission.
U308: 1.61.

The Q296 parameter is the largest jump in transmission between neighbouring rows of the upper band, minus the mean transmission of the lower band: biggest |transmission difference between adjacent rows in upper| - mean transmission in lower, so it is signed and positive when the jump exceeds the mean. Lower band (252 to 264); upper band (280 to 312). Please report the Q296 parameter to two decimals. -1.47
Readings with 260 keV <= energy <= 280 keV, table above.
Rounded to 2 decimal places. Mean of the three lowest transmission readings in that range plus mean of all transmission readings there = 3.14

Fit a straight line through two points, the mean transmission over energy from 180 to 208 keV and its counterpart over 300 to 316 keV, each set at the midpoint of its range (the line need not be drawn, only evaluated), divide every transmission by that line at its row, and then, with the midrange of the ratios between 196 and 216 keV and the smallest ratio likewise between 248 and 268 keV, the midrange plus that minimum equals 1.98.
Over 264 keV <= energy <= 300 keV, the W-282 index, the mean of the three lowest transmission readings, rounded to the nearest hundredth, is 1.56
